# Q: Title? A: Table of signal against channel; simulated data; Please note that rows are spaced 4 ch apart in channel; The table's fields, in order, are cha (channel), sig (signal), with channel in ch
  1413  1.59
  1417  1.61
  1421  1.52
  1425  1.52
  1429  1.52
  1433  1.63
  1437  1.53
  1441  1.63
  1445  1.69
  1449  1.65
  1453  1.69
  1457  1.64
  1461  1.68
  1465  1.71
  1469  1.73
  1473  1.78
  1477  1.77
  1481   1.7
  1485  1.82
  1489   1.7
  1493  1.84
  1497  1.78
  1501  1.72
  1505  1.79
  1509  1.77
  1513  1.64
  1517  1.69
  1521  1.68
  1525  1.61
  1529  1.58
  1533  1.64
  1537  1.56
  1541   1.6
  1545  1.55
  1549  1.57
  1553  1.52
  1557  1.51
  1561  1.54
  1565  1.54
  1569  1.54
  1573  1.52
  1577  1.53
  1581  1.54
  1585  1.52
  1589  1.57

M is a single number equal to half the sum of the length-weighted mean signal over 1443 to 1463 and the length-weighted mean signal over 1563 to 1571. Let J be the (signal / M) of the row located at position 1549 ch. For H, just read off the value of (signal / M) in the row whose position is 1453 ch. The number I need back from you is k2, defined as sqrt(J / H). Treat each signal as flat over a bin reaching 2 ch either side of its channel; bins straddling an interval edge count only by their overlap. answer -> 0.96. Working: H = 1.053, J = 0.98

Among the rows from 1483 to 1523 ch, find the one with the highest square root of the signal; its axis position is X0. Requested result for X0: 1493 ch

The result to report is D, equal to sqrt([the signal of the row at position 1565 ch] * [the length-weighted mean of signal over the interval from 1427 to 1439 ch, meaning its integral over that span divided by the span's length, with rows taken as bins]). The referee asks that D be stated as 1.55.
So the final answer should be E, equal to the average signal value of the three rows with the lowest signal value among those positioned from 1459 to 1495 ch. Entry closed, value 1.69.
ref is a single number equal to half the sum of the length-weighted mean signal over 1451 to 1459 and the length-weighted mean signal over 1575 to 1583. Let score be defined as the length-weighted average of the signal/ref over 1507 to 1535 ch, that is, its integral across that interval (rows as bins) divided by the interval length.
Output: 1.04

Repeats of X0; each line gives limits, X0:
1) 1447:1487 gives 1485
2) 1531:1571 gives 1533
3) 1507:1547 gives 1509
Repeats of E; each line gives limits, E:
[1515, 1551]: 1.56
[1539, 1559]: 1.53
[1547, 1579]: 1.52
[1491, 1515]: 1.71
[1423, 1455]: 1.52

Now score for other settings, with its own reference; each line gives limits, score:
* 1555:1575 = 0.96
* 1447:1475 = 1.06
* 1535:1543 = 0.99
